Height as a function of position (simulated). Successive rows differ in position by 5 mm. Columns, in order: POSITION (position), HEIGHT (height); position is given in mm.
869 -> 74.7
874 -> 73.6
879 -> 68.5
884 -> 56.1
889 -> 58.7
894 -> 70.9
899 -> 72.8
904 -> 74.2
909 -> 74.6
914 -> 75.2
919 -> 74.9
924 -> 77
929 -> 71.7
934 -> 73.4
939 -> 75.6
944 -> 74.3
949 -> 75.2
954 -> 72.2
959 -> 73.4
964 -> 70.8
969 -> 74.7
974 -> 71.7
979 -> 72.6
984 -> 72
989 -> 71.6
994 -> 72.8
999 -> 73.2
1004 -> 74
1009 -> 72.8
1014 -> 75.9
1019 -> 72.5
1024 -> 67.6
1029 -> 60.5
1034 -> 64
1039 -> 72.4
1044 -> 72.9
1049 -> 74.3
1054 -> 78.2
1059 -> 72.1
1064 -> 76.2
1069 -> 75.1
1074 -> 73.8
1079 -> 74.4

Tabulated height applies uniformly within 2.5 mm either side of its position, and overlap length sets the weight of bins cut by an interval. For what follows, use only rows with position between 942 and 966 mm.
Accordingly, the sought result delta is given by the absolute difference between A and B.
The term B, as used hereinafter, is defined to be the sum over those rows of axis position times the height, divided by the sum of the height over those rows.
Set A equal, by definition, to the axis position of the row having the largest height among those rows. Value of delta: 4.9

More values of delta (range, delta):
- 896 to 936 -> 7.5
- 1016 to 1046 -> 12.4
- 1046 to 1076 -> 7.5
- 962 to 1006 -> 15.1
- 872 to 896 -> 9.8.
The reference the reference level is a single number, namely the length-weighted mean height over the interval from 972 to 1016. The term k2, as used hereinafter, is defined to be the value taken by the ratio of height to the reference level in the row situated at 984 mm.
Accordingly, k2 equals 0.99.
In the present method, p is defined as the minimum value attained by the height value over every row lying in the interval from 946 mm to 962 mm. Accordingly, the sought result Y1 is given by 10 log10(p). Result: 18.6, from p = 72.2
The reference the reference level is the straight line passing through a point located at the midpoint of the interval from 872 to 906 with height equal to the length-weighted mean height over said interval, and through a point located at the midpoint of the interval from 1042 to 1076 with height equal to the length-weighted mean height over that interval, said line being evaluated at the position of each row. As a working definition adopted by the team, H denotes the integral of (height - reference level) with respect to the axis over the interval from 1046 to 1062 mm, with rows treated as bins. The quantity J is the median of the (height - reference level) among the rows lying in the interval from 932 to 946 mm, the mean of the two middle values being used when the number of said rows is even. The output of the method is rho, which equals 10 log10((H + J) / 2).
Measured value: 7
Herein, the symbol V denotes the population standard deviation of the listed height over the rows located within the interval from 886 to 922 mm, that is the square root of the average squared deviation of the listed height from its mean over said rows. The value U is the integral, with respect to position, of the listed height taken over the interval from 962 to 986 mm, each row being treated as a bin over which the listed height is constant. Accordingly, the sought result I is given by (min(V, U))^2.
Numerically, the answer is 30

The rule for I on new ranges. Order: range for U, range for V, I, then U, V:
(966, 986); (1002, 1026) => 8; 1454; 3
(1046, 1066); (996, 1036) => 26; 1502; 5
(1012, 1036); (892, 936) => 3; 1633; 2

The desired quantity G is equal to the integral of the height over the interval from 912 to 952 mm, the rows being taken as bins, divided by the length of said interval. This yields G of 74.6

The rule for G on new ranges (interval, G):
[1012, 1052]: 70.0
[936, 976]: 73.5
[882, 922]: 69.9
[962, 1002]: 72.5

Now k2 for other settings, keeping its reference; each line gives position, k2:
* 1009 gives 1.00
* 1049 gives 1.02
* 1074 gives 1.01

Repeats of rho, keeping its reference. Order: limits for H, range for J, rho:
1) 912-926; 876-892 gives 16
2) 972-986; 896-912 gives 9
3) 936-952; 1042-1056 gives 16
